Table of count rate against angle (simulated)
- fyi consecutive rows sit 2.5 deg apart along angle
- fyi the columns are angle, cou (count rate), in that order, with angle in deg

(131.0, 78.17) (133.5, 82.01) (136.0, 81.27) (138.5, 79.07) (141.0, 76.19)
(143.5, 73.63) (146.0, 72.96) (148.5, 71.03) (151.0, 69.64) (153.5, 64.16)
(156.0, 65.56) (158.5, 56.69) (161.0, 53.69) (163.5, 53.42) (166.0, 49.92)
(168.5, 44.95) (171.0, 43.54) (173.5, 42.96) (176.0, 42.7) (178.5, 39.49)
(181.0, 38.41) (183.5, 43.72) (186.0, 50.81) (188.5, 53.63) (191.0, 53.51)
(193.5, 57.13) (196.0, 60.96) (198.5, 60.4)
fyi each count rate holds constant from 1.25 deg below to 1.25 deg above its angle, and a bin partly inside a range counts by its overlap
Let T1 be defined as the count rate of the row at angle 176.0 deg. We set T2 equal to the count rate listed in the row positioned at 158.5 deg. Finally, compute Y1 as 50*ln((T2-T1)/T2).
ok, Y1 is -70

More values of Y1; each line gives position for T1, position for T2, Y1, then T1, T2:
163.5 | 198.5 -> -108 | 53.42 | 60.4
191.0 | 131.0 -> -58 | 53.51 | 78.17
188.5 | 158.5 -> -146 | 53.63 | 56.69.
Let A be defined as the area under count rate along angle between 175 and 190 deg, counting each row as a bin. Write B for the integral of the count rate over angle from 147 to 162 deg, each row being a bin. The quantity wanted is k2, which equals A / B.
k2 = 0.7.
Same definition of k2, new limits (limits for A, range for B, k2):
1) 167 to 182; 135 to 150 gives 0.6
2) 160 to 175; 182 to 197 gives 0.9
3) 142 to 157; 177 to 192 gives 1.5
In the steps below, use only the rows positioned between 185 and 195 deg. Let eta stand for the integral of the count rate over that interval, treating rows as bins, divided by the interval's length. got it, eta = 54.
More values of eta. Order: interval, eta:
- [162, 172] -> 48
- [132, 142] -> 80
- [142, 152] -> 72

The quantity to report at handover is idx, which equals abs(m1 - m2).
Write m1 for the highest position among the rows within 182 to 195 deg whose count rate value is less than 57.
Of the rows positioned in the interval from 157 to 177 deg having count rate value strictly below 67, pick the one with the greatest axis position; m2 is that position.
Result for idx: 15.0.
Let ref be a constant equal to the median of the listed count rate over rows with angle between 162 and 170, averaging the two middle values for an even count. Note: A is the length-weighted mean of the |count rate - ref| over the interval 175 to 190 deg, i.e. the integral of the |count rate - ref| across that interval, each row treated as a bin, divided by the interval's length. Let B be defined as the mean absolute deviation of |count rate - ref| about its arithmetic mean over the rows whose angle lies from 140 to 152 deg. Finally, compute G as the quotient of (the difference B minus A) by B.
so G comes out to -2.5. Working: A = 6.6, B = 1.9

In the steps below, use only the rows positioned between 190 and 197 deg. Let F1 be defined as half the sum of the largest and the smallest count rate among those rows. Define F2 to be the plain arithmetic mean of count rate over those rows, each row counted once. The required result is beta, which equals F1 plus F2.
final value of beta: 114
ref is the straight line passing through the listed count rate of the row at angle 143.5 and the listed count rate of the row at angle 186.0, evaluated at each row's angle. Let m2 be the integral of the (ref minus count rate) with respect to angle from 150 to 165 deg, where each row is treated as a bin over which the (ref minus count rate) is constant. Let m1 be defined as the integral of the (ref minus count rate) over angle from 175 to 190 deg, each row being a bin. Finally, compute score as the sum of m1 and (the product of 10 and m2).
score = 1003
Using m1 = 116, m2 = 89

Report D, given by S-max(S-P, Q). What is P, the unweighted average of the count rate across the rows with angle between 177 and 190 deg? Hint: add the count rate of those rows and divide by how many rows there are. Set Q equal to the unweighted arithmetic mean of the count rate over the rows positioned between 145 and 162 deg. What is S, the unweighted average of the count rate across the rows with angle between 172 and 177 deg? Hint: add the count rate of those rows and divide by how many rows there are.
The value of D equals -22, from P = 45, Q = 65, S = 43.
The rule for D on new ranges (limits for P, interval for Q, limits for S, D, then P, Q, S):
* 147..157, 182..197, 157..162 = 2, 68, 53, 55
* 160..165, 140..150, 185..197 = -18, 54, 73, 55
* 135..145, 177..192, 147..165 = 15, 78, 47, 62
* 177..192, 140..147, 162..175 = -27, 47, 74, 47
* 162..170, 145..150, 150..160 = -8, 49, 72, 64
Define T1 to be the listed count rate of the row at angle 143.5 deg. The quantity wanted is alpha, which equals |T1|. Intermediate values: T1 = 73.63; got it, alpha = 74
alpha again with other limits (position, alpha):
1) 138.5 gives 79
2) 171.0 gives 44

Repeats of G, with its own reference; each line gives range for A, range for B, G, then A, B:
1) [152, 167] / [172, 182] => -2.9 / 7.6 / 1.9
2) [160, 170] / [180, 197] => 0.0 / 3.1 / 3.1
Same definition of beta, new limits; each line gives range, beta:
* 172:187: 88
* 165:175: 92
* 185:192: 105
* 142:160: 133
